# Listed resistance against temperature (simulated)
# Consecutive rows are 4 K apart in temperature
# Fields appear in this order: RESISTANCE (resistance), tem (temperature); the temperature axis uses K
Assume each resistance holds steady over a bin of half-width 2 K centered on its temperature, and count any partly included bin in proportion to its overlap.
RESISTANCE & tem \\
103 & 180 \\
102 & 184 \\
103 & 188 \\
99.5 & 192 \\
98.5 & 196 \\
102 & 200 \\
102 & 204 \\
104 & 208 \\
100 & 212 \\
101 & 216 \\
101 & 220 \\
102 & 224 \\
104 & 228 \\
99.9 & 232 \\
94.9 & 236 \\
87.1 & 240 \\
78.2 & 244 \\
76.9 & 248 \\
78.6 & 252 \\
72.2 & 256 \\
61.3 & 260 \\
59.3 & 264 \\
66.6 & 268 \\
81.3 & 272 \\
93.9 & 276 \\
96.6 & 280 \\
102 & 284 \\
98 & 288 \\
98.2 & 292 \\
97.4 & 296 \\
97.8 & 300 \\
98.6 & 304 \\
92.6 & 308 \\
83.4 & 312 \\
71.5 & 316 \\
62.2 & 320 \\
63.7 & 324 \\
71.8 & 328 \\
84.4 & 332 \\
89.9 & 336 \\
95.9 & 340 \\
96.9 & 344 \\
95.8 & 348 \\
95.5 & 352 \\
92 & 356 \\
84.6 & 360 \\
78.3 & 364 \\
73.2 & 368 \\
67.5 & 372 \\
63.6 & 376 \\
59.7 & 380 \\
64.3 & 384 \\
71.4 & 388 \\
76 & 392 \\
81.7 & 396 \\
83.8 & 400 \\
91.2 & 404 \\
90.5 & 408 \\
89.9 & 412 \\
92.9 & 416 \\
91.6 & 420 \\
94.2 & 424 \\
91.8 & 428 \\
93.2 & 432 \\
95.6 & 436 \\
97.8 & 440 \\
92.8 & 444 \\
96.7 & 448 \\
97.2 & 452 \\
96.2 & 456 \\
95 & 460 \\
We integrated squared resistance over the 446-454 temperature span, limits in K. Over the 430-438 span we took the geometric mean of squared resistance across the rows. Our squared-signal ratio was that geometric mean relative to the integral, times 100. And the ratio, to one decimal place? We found 11.8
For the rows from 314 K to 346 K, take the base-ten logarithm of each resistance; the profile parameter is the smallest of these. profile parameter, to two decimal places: 1.79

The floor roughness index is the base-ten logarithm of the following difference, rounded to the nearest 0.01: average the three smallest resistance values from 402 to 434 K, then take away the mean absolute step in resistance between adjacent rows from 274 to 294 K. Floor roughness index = 1.94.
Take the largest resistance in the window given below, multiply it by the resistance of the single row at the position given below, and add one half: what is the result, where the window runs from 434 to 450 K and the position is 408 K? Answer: 8851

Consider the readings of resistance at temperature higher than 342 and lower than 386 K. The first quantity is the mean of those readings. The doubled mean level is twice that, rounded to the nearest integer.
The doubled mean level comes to 158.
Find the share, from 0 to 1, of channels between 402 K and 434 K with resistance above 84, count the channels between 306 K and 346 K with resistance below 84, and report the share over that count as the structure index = 0.20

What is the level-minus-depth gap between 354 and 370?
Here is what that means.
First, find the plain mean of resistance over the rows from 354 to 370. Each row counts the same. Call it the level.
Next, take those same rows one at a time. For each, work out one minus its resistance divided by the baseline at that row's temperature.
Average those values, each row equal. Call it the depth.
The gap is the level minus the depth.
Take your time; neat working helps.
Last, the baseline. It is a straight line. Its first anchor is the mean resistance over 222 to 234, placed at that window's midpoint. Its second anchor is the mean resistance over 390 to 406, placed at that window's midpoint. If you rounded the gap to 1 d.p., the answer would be 82.0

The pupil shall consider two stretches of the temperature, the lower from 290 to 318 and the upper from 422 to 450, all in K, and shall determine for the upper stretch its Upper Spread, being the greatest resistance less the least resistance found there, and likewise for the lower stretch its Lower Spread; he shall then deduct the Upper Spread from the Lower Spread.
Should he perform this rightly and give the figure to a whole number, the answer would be 21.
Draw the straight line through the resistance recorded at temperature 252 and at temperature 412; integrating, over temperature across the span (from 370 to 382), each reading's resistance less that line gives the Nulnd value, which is -285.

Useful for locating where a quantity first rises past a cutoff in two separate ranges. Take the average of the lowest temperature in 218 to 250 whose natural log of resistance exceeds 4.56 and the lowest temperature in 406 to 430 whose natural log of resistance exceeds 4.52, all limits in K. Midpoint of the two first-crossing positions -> 318 K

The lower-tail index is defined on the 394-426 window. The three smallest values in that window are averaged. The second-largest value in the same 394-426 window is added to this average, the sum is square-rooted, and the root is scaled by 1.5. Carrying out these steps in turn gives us 20.0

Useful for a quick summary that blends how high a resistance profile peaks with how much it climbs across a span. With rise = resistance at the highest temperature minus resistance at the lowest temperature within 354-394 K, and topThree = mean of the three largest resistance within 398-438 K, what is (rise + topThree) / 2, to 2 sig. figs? 39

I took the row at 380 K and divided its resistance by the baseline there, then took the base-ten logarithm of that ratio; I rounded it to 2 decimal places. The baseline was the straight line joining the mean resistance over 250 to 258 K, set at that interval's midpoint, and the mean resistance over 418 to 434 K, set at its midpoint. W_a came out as -0.17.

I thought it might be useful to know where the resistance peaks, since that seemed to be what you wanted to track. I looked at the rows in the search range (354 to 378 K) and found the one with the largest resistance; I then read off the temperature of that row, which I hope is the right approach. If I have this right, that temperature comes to 356 K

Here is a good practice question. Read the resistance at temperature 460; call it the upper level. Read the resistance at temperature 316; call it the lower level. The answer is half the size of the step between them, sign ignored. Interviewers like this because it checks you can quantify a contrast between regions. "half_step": 12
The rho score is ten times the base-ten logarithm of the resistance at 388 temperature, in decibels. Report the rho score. 18.5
